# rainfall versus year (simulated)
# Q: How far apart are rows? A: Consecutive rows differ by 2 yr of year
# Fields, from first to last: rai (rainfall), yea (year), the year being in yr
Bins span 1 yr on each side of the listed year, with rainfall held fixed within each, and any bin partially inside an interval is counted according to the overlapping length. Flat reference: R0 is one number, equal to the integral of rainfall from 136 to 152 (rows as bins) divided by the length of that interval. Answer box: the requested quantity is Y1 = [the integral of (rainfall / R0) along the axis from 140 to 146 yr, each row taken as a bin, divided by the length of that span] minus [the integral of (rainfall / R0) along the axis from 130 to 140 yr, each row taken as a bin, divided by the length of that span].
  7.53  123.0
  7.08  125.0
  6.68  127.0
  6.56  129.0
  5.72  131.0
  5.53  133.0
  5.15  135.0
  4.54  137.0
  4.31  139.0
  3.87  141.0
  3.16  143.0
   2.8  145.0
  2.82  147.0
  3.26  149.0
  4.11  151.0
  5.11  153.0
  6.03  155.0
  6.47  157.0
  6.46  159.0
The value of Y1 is -0.5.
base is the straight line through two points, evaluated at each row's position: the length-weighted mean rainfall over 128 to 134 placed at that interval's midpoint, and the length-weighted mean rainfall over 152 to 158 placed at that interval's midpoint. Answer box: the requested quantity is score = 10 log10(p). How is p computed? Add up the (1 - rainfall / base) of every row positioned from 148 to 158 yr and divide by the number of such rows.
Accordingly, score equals -8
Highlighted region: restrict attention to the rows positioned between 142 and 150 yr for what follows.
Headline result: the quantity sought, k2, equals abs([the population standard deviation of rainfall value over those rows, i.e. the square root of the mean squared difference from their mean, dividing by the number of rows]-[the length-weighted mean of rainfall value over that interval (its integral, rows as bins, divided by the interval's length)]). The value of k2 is 2.8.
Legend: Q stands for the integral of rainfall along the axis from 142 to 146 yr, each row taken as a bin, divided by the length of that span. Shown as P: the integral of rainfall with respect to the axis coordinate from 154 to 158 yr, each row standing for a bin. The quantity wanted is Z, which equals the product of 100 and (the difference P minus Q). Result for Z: 2202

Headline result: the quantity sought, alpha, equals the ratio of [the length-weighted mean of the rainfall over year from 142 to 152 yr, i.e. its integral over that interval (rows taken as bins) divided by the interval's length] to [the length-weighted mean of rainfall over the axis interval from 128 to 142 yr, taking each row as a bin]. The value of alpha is 0.6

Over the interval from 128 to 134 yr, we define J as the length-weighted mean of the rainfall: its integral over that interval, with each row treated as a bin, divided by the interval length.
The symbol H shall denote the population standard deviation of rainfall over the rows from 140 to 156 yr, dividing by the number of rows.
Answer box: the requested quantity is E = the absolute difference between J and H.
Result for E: 4.9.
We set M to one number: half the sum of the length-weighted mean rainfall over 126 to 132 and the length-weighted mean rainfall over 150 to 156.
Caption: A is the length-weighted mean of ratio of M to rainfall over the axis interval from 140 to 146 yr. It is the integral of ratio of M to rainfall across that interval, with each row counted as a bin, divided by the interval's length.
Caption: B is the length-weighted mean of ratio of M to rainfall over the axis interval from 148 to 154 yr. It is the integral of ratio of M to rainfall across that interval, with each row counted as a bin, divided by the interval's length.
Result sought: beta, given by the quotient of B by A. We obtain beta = 0.80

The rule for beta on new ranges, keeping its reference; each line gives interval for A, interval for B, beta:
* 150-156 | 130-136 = 0.91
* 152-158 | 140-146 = 1.81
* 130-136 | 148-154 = 1.36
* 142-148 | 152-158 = 0.50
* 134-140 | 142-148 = 1.59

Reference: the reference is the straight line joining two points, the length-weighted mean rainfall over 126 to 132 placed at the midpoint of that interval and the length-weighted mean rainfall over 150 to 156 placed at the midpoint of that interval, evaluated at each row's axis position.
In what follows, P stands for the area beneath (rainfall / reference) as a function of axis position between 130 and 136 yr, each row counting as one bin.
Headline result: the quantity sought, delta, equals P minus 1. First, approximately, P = 5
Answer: 4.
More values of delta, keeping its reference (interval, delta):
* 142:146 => 1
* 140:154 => 8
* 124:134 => 9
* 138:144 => 3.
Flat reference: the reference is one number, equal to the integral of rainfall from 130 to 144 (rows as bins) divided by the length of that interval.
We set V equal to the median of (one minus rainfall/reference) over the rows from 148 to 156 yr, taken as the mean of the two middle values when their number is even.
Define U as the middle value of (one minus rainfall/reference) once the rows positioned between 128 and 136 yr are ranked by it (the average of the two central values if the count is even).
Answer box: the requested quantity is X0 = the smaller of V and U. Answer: -0.220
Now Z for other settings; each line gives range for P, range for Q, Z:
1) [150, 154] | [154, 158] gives 1219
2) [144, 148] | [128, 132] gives 510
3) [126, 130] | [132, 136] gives 2114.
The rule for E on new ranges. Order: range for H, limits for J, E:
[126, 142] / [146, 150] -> 2.1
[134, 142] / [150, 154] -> 4.1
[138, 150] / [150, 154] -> 4.1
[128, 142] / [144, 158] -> 3.5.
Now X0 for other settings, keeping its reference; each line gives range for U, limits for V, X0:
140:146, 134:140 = 0.015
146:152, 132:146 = 0.065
